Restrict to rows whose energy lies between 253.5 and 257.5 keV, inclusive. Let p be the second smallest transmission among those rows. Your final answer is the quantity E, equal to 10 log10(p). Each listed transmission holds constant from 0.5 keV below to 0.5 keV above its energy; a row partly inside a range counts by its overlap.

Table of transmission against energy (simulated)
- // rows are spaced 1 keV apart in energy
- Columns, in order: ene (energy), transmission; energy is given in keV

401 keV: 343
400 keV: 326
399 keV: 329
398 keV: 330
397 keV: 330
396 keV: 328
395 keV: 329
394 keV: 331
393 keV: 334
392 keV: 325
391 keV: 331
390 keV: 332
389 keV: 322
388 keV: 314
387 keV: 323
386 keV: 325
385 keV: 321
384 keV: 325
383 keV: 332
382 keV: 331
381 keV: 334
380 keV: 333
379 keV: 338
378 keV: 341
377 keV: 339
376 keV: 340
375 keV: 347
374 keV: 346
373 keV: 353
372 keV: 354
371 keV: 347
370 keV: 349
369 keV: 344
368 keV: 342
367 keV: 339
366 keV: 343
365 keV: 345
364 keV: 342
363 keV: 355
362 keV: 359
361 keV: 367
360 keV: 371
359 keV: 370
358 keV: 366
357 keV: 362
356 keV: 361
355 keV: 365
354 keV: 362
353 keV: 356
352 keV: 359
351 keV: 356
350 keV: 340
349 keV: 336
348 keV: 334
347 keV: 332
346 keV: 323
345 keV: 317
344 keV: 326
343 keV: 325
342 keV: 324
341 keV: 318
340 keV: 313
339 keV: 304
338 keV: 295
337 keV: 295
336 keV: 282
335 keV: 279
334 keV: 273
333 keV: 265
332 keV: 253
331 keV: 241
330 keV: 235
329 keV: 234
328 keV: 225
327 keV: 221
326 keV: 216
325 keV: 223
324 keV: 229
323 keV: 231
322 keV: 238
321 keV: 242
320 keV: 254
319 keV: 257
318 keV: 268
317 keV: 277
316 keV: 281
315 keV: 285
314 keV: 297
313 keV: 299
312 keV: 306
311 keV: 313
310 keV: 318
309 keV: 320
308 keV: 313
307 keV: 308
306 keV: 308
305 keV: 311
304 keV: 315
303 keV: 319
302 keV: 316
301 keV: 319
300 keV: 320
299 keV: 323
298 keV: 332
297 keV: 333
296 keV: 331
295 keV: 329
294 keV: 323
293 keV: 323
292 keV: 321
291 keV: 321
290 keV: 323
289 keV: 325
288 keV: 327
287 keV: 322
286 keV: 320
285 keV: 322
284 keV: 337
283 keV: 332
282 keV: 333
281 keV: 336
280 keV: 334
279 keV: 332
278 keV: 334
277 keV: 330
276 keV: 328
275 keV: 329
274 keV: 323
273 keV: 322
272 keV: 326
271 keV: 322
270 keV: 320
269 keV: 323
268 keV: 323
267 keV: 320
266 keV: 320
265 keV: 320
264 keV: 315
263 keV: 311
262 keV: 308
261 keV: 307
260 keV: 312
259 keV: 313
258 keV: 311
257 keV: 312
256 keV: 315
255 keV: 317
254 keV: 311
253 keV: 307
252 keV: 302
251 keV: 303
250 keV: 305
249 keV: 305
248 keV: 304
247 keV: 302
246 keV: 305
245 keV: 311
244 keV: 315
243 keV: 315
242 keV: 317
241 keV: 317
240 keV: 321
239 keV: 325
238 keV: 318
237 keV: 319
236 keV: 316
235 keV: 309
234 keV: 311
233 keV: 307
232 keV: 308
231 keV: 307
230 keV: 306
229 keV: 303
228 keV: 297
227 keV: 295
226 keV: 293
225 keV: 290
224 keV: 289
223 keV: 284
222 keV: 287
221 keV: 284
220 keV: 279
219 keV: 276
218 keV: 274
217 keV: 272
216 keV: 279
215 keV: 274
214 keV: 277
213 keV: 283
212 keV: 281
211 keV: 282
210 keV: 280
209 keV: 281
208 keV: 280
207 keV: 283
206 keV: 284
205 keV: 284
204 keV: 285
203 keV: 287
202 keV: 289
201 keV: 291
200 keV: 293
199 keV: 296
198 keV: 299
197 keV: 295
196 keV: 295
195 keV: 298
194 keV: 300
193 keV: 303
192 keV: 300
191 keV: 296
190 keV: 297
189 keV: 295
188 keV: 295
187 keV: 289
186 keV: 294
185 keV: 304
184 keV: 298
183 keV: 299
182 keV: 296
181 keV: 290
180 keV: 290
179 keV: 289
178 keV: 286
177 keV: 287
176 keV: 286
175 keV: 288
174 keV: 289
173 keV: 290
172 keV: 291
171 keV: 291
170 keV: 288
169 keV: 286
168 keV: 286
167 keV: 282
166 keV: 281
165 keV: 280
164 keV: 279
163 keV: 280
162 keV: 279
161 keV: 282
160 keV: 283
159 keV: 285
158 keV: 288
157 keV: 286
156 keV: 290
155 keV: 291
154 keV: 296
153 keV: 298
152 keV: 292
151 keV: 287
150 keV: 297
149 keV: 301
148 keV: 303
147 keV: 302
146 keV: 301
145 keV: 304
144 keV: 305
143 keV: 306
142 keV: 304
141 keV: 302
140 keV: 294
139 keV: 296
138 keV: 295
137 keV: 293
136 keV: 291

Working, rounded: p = 312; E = 24.9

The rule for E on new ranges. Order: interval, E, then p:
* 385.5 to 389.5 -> 25.1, 322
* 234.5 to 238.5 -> 25.0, 316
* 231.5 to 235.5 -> 24.9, 308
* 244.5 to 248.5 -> 24.8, 304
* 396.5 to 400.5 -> 25.2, 329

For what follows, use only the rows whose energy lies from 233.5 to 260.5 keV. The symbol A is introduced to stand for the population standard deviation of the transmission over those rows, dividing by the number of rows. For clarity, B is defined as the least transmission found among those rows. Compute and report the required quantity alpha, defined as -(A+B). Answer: -308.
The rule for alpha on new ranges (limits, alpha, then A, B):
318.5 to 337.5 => -238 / 22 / 216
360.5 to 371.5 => -347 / 8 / 339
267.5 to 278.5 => -324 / 4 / 320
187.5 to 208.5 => -286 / 6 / 280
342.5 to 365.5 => -333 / 16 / 317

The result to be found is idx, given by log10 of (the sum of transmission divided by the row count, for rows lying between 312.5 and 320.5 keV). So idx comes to 2.44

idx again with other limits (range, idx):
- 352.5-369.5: 2.55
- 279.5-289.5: 2.52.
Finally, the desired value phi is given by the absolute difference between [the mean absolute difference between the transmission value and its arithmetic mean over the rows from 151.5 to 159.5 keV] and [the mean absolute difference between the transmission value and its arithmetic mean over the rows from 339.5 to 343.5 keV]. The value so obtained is 1.0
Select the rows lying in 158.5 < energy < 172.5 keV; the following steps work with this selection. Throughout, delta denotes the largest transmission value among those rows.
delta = 291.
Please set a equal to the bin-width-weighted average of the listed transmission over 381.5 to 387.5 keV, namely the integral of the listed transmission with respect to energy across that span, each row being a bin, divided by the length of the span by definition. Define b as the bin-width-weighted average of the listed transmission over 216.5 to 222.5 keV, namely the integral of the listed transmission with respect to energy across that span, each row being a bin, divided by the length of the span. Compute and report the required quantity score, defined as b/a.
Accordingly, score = 0.85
